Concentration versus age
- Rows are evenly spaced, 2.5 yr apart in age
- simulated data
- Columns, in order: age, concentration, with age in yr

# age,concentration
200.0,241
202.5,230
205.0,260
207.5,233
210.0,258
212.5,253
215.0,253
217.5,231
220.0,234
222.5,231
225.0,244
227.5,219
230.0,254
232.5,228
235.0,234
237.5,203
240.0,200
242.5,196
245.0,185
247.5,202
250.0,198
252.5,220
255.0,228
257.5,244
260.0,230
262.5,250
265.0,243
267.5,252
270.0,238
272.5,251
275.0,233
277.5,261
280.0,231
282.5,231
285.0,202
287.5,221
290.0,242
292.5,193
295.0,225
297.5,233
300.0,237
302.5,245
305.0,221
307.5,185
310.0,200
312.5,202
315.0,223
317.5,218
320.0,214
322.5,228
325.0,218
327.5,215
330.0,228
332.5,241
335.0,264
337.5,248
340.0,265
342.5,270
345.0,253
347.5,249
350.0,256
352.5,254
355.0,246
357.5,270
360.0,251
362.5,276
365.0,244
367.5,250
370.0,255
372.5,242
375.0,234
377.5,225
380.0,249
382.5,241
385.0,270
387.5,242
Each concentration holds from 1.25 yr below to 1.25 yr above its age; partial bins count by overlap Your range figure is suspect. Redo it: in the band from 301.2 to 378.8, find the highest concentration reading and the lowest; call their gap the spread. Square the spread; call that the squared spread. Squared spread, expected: 8281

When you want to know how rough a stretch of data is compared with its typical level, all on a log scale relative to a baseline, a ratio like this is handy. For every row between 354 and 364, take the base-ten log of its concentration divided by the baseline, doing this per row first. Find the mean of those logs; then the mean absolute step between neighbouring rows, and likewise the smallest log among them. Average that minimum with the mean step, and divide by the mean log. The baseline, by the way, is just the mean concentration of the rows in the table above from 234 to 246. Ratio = 0.56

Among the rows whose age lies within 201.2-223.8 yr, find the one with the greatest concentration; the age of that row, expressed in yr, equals 205.0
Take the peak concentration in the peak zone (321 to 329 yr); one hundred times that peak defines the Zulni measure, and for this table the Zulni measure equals 22800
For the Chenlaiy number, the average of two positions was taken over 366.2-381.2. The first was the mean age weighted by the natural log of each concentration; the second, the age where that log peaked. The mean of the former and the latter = 371.9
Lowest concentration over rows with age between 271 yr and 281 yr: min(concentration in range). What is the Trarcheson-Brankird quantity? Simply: 231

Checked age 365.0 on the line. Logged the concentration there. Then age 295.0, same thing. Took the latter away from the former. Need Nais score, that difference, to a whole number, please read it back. 19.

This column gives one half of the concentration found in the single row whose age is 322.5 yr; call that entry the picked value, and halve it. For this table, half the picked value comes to 114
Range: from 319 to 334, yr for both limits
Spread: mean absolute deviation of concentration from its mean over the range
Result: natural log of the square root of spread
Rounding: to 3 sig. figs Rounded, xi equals 1.06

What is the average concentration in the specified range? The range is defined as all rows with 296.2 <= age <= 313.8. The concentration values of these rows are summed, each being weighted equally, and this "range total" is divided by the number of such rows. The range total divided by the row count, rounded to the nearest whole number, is 218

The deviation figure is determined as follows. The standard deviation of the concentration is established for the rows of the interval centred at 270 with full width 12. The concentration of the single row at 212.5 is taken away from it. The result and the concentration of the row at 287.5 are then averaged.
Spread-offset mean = -12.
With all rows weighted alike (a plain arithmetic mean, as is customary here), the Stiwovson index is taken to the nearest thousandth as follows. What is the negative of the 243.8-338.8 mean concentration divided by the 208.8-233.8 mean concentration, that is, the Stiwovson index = -0.941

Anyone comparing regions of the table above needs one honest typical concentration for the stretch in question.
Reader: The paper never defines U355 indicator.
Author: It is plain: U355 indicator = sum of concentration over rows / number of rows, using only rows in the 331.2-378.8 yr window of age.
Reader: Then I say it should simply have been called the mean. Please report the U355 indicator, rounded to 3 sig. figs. 252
